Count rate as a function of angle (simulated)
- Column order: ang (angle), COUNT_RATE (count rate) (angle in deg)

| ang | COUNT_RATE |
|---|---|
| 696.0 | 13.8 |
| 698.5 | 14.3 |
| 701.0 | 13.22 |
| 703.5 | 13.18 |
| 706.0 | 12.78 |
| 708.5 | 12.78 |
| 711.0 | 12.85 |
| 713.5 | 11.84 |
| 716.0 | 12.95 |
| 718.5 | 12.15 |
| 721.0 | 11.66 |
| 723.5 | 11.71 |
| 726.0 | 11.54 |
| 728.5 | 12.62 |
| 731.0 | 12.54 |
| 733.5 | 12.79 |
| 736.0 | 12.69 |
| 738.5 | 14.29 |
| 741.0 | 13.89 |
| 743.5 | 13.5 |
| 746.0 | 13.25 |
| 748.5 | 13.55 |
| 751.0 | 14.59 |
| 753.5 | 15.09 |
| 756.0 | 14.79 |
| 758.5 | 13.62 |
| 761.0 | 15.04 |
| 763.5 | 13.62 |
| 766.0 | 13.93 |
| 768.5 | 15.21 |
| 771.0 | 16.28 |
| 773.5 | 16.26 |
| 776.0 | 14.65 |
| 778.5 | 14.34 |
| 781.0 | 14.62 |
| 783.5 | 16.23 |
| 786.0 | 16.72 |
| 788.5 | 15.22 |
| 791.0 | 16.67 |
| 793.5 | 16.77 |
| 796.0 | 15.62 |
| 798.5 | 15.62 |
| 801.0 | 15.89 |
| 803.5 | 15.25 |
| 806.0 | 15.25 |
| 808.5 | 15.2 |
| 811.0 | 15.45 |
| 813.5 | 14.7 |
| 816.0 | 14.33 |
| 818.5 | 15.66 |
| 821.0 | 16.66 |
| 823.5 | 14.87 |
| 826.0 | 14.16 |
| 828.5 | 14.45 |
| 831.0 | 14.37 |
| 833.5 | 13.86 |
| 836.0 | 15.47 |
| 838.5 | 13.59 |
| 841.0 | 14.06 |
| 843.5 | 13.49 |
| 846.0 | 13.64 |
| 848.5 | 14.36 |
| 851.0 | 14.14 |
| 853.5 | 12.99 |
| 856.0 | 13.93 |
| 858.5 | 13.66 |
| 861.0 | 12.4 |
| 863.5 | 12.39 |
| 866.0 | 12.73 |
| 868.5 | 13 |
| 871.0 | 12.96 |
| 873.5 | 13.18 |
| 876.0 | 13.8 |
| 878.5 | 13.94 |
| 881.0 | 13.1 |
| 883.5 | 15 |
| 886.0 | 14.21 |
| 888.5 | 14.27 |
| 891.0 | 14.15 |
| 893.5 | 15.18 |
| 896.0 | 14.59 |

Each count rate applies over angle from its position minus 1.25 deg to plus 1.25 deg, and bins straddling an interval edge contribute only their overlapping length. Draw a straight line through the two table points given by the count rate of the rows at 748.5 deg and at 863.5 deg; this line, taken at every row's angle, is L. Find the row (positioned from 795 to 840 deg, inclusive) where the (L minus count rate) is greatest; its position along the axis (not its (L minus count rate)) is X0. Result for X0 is 838.5 deg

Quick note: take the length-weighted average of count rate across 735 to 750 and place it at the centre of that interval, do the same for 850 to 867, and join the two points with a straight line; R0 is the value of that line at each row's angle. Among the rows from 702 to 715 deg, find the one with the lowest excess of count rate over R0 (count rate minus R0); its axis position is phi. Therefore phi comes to 713.5 deg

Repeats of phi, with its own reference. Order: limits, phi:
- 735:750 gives 736.0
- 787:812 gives 788.5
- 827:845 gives 843.5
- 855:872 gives 863.5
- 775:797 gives 778.5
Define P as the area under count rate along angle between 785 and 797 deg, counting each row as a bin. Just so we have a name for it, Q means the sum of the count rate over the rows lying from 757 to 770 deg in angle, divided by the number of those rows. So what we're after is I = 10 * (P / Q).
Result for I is 136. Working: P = 194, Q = 14.3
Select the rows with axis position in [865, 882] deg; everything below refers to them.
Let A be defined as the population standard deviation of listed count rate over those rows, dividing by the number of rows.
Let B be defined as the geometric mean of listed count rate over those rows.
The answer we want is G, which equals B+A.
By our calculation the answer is 13.7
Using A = 0.42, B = 13.2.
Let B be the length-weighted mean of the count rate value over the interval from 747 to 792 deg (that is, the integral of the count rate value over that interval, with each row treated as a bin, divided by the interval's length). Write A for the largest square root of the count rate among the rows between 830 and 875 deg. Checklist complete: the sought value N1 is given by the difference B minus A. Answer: 11.1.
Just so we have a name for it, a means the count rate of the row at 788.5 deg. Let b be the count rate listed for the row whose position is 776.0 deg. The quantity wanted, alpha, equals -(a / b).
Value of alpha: -1.04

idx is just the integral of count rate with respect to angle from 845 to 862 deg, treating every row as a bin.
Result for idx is 231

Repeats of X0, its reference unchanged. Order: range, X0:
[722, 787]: 726.0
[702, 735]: 726.0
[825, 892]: 861.0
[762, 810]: 763.5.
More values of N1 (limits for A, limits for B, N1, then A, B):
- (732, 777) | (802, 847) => 10.7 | 4.03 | 14.7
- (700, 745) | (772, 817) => 11.7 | 3.78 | 15.5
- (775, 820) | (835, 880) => 9.4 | 4.10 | 13.5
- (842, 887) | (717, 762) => 9.4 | 3.87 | 13.3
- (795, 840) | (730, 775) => 10.1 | 4.08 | 14.2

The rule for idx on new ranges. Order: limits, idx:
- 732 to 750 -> 242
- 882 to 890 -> 116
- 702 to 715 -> 165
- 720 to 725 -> 58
